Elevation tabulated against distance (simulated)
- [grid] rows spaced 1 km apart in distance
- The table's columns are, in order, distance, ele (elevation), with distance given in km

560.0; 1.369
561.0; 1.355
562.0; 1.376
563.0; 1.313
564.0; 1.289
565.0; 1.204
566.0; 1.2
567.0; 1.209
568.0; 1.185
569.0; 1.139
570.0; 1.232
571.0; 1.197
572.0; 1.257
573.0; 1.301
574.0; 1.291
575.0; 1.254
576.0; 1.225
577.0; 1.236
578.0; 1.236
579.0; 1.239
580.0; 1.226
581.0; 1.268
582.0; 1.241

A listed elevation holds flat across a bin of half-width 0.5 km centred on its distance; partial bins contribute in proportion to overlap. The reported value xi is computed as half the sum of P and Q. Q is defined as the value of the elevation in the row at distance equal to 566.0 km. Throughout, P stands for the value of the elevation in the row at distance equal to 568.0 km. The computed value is 1.19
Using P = 1.185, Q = 1.2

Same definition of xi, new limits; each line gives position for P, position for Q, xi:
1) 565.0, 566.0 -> 1.20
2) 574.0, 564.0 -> 1.29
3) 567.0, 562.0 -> 1.29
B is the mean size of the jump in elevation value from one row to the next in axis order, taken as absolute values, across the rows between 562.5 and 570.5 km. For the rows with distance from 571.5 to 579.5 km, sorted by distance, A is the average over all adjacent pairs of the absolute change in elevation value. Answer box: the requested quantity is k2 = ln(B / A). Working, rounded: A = 0.019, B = 0.041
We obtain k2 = 0.8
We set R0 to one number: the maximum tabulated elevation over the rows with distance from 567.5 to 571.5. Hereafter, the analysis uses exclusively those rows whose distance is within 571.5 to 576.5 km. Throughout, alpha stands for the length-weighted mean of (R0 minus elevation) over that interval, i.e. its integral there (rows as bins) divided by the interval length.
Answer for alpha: -0.034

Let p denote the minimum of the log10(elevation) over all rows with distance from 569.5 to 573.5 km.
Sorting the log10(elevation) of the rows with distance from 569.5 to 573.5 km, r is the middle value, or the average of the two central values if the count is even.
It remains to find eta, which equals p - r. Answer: -0.017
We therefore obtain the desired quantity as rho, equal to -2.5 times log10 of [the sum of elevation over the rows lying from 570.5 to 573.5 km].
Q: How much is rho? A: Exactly -1.44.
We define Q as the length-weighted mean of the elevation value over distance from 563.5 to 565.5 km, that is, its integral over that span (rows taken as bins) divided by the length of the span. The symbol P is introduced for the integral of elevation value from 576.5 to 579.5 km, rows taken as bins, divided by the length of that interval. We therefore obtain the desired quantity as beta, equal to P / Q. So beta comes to 0.99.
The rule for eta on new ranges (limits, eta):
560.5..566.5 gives -0.035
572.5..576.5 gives -0.016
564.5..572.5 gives -0.023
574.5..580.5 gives -0.004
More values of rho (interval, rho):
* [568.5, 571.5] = -1.38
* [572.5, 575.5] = -1.46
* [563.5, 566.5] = -1.42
